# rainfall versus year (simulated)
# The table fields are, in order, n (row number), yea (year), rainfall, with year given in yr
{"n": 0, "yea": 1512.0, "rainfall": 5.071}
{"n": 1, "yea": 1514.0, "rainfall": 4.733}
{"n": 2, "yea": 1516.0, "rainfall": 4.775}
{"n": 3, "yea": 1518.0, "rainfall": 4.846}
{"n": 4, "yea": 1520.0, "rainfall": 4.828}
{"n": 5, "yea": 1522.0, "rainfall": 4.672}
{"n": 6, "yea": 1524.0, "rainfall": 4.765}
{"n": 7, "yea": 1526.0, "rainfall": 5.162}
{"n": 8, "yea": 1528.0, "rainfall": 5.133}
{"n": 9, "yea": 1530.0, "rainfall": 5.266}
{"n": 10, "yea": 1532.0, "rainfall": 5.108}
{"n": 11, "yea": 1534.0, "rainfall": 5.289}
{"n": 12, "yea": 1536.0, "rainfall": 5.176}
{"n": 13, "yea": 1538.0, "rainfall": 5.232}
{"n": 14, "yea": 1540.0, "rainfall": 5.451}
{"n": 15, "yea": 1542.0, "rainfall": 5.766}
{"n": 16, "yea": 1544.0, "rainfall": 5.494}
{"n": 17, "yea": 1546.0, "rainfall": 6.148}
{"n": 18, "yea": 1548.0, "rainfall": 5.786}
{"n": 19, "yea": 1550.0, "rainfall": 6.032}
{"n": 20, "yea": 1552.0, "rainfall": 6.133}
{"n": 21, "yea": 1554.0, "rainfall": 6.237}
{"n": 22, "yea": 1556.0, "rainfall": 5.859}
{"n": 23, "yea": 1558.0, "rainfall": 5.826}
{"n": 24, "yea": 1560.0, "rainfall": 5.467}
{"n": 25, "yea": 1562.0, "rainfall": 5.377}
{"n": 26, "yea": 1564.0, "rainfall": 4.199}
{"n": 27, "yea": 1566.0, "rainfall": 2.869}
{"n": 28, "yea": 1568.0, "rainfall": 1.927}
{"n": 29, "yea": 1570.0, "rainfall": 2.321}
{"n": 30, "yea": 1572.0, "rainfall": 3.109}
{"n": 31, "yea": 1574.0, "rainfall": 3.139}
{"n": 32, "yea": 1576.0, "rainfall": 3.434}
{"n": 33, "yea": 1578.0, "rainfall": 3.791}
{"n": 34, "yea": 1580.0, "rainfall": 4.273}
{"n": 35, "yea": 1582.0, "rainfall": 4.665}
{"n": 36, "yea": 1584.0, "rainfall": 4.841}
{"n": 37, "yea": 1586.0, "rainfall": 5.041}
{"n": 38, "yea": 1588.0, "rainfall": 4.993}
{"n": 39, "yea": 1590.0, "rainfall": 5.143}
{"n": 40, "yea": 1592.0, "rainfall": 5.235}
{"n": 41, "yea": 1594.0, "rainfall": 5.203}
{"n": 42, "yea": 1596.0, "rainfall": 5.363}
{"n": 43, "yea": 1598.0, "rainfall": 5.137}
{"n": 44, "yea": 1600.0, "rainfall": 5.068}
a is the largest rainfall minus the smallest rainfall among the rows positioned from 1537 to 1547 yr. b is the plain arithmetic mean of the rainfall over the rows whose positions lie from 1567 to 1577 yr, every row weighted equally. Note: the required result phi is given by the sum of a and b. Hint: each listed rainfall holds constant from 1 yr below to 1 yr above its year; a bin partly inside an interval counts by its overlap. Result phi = 3.7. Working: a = 0.92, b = 2.8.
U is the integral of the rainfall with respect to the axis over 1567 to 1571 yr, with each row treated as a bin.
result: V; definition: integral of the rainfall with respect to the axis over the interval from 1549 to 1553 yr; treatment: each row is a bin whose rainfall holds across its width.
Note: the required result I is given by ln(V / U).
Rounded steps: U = 8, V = 24.3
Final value 1.1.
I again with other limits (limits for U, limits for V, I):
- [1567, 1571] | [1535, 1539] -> 0.9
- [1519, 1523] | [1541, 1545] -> 0.2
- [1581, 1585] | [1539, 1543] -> 0.2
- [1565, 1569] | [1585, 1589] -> 0.7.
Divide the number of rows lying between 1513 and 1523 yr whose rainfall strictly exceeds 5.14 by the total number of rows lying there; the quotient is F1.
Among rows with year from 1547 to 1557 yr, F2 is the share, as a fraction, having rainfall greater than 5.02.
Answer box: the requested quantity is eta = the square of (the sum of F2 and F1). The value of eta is 1.0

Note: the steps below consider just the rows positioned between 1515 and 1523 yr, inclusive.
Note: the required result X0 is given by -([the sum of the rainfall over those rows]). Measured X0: -19.1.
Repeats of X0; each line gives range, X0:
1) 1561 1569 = -14.4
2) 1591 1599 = -20.9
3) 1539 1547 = -22.9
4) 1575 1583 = -16.2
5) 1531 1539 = -20.8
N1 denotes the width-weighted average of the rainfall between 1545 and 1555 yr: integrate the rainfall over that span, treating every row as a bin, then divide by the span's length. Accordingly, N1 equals 6.07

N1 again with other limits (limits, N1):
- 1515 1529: 4.88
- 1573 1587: 4.17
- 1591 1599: 5.23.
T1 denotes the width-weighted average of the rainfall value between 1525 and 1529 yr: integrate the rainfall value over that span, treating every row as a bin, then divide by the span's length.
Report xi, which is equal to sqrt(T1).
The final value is 2.27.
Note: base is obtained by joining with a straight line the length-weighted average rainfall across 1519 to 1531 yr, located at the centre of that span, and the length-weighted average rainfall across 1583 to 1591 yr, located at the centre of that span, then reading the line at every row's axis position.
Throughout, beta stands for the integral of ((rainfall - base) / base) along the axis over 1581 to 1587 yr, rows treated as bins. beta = -0.2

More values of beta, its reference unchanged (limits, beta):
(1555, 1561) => 0.9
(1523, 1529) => 0.1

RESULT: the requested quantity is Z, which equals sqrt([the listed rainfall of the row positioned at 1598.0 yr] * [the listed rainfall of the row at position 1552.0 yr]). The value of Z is 5.6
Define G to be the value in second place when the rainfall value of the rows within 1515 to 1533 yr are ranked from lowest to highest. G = 4.765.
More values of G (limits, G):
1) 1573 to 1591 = 3.434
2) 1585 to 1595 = 5.041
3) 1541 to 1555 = 5.766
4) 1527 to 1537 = 5.133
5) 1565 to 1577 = 2.321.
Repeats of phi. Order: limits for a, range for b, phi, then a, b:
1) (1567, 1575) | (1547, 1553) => 7.2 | 1.21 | 6.0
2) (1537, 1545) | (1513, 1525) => 5.3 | 0.53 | 4.8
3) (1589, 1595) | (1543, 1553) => 6.0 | 0.09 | 5.9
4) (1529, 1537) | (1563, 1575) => 3.1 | 0.18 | 2.9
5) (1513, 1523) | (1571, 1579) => 3.5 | 0.17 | 3.4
